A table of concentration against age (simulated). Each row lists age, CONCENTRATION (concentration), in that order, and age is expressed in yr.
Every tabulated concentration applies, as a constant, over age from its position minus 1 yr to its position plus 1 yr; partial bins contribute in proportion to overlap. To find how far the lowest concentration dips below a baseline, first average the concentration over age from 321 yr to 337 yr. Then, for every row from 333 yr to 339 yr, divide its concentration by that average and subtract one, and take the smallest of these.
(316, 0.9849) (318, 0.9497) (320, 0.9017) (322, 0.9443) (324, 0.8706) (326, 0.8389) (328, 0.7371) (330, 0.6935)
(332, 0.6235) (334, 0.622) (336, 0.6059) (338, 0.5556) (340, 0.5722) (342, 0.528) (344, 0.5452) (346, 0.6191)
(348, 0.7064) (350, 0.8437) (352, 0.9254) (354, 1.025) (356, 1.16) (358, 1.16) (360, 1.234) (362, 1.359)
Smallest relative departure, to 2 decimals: -0.25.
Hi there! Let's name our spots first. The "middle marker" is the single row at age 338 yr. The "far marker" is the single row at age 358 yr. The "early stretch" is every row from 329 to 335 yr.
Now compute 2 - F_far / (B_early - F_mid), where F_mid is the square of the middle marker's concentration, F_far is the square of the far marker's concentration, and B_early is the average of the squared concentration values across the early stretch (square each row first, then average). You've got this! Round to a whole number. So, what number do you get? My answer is -10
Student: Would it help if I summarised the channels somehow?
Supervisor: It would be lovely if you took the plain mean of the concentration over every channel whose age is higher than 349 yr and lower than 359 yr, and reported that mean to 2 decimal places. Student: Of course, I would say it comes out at 1.02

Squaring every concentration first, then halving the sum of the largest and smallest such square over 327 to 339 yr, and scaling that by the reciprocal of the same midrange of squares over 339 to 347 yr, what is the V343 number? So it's 1.3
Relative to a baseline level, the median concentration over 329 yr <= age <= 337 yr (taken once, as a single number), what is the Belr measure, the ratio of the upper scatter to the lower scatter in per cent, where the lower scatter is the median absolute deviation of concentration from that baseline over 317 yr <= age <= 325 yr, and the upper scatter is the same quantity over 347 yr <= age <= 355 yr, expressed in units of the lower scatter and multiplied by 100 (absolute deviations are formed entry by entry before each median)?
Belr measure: 87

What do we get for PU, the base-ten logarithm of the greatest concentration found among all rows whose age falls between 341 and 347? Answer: -0.21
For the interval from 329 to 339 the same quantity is -0.16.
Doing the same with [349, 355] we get 0.01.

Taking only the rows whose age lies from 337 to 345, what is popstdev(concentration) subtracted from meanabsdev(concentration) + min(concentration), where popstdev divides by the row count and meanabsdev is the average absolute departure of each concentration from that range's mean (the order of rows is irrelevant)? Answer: 0.53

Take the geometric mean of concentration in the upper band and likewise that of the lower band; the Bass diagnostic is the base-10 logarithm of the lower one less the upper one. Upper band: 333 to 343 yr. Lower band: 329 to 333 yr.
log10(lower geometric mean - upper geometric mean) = -1.09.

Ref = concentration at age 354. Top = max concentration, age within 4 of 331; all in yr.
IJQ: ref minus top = 0.3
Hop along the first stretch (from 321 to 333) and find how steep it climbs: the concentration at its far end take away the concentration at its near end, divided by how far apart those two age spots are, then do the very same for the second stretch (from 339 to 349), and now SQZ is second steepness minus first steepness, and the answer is 0.049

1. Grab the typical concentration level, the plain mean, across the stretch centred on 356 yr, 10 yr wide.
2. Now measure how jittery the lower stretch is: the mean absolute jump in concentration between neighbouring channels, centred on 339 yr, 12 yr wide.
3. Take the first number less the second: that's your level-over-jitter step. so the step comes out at 1.07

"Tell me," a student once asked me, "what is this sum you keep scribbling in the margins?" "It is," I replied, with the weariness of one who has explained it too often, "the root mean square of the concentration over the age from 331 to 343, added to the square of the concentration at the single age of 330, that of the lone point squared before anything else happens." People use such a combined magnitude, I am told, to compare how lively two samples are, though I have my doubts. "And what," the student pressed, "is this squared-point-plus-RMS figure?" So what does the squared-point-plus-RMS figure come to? 1.1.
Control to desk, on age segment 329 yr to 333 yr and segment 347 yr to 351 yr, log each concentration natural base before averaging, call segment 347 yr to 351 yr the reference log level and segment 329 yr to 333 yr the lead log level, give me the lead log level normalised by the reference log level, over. 1.6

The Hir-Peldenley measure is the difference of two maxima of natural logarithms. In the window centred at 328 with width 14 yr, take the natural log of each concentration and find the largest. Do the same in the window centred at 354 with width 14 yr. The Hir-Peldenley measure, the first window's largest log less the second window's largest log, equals -0.3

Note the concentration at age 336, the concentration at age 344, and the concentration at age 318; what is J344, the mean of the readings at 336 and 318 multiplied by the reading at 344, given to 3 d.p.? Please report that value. 0.424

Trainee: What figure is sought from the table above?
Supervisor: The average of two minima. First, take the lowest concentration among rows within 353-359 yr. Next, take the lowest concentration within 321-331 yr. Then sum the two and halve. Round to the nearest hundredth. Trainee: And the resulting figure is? 0.86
